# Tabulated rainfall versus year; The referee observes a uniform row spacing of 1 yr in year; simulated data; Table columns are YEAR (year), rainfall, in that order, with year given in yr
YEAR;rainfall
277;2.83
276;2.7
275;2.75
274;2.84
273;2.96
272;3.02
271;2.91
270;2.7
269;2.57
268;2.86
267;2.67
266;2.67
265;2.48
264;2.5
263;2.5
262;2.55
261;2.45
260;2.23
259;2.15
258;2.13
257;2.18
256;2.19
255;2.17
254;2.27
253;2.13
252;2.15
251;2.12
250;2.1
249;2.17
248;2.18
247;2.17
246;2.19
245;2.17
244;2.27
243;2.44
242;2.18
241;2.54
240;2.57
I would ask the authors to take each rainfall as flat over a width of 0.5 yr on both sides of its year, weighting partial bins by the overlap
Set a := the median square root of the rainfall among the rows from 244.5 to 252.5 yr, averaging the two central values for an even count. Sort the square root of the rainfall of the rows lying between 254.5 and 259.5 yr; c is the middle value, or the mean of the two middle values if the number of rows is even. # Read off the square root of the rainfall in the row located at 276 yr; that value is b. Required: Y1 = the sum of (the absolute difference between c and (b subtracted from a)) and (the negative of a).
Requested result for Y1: 0.17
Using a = 1.47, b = 1.643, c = 1.47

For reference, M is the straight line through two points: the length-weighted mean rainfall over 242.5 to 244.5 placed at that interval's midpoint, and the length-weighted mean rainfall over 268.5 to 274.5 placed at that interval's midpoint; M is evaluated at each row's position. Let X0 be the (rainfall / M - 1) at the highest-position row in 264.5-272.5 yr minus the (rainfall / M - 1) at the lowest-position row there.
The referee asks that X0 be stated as 0.15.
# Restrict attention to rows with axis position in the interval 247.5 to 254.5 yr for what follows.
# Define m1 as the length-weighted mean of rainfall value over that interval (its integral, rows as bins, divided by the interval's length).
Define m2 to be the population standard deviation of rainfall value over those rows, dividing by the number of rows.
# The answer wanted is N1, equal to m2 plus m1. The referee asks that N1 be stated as 2.2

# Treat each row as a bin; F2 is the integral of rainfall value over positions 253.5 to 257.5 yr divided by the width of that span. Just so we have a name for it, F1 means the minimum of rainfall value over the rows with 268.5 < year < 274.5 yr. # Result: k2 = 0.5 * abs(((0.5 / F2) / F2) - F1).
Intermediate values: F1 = 2.57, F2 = 2.20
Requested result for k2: 1.23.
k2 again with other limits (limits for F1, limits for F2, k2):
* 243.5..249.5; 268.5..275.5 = 1.05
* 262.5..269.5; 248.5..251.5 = 1.18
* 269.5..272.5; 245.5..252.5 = 1.30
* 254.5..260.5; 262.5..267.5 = 1.03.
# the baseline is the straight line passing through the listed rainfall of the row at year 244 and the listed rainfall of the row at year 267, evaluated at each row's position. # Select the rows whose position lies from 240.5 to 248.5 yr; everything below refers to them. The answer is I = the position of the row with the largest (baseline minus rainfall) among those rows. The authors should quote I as 248 yr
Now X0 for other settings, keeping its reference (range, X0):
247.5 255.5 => -0.05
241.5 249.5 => -0.05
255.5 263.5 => 0.08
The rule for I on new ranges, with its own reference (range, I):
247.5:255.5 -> 253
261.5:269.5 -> 265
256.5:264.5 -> 258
